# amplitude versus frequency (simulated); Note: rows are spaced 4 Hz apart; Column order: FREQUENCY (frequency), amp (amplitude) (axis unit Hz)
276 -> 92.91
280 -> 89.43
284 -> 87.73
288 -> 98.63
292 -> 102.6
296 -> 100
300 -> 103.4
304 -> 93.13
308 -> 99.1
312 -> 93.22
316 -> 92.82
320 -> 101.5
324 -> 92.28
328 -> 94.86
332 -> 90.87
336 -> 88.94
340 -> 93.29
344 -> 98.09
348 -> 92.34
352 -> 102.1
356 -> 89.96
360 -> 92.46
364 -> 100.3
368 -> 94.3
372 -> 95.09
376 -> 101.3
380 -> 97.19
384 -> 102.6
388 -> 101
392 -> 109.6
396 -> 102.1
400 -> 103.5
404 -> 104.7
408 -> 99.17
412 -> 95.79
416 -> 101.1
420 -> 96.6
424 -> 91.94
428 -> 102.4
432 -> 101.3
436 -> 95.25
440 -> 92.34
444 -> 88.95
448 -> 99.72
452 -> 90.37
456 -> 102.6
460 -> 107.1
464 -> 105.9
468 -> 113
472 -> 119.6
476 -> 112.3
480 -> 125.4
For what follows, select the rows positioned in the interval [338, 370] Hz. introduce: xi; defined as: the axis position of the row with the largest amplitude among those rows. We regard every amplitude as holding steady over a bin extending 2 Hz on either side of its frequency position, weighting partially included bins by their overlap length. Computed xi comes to 352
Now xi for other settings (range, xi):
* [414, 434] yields 428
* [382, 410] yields 392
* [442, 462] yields 460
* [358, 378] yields 376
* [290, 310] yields 300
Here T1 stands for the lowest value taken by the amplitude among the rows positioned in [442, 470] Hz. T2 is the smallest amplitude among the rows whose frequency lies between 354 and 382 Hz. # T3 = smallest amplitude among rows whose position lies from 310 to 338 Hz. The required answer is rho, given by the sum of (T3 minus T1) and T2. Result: 90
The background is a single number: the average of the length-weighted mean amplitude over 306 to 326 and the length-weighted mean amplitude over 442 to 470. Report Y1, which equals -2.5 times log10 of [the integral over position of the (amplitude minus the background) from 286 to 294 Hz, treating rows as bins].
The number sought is -3.10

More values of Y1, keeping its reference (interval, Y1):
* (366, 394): -4.20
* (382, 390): -3.57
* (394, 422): -4.36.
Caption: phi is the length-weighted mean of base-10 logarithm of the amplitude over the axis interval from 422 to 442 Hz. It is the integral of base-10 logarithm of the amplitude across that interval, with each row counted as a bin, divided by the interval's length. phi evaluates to 1.98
